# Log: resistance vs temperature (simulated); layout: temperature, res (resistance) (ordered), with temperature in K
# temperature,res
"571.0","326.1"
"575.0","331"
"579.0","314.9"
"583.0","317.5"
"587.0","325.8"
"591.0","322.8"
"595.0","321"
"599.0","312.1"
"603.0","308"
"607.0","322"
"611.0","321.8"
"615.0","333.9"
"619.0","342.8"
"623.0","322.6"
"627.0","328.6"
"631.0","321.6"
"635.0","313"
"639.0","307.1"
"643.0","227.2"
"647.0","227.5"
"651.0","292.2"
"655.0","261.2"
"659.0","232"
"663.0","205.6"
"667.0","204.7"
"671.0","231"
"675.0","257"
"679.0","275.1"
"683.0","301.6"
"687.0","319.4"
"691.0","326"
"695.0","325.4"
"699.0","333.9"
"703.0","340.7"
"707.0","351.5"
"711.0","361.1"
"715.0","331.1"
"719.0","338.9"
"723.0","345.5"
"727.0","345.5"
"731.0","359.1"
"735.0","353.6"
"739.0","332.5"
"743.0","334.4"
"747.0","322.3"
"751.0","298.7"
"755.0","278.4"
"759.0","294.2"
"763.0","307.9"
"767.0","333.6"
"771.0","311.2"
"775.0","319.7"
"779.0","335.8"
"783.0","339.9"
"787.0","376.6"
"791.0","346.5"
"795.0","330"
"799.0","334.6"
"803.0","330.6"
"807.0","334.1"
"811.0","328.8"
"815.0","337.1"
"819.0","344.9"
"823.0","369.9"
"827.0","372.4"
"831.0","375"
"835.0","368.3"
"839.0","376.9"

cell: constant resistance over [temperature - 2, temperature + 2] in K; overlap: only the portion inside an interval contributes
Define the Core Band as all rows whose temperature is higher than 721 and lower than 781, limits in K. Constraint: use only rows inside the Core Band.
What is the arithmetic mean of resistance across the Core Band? 325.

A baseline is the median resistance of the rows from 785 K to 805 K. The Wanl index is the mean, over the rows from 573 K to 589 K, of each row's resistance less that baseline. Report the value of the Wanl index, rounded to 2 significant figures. -12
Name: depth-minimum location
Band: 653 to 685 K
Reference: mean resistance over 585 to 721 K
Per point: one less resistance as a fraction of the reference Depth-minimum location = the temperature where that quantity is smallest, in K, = 683.0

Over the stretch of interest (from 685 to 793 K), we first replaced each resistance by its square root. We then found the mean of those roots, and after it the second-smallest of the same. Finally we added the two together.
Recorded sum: 35.4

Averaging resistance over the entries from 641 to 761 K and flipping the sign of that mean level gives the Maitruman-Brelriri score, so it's -300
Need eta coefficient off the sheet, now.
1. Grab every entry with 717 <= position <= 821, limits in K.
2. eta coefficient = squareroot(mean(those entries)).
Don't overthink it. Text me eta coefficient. 18.2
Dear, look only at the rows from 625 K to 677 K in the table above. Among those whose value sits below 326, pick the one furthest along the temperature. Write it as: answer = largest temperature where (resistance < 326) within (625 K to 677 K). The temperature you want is 675.0 K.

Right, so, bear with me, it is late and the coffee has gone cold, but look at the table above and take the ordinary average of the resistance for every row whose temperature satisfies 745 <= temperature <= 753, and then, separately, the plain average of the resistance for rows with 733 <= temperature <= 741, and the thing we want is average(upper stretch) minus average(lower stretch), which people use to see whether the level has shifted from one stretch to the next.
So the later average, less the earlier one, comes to -33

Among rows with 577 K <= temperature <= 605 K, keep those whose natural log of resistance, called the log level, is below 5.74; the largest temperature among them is 603.0 K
